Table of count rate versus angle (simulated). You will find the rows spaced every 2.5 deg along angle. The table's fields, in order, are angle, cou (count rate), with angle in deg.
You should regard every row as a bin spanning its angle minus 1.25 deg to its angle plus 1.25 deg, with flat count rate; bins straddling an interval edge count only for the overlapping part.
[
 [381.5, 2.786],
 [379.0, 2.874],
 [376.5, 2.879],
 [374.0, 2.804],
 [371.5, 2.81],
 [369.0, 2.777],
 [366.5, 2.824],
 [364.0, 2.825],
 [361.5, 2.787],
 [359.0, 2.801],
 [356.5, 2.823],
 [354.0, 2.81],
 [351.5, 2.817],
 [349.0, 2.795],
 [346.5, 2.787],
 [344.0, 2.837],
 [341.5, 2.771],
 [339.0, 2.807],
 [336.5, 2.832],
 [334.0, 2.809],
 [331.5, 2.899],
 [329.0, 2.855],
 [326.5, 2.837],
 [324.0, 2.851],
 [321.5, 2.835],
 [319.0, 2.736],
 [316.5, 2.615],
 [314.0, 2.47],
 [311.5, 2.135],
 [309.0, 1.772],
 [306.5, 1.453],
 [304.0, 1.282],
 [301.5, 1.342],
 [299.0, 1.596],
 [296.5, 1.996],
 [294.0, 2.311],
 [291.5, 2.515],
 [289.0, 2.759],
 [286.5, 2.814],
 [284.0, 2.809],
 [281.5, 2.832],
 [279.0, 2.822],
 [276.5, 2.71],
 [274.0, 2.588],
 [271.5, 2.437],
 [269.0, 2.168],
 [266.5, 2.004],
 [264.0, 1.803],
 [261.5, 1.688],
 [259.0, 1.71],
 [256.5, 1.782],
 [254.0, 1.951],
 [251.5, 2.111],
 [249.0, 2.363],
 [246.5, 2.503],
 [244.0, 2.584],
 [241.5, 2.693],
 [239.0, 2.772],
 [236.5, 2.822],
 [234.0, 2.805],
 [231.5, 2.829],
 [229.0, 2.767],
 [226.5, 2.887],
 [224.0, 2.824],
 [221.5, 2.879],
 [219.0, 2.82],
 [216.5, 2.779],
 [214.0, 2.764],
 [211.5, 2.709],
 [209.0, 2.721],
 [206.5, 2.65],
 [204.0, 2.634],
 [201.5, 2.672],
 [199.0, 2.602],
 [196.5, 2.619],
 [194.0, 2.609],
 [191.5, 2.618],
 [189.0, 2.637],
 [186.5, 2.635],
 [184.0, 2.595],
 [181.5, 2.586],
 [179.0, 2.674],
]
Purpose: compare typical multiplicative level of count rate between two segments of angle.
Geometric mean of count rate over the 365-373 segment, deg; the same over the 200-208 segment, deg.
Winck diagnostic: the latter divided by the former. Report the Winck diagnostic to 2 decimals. 0.95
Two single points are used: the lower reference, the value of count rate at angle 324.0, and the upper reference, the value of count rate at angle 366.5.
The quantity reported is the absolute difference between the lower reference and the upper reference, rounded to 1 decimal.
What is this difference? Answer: 0.0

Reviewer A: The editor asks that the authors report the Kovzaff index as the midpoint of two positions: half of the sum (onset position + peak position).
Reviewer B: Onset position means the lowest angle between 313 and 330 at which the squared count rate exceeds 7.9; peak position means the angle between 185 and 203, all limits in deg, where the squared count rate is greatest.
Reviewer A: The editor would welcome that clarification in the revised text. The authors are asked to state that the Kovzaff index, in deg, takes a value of 261.5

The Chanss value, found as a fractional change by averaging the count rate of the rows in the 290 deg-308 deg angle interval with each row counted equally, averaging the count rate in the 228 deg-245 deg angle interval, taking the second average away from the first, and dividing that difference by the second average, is -0.35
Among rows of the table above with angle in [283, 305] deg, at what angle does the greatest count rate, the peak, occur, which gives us 286.5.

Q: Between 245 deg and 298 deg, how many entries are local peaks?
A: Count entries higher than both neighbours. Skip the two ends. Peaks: 2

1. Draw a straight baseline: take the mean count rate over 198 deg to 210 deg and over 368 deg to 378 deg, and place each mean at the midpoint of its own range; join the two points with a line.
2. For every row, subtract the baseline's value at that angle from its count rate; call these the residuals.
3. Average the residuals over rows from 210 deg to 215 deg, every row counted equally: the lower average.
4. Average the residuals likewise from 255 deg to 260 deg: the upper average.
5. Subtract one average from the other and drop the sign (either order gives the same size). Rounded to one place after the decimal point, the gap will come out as 1.0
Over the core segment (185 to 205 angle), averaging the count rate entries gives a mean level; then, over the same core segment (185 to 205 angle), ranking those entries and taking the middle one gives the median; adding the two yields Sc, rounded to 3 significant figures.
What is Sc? 5.25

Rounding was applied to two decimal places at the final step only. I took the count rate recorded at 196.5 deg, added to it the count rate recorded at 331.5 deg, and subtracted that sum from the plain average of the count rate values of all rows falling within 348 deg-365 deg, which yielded -2.71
